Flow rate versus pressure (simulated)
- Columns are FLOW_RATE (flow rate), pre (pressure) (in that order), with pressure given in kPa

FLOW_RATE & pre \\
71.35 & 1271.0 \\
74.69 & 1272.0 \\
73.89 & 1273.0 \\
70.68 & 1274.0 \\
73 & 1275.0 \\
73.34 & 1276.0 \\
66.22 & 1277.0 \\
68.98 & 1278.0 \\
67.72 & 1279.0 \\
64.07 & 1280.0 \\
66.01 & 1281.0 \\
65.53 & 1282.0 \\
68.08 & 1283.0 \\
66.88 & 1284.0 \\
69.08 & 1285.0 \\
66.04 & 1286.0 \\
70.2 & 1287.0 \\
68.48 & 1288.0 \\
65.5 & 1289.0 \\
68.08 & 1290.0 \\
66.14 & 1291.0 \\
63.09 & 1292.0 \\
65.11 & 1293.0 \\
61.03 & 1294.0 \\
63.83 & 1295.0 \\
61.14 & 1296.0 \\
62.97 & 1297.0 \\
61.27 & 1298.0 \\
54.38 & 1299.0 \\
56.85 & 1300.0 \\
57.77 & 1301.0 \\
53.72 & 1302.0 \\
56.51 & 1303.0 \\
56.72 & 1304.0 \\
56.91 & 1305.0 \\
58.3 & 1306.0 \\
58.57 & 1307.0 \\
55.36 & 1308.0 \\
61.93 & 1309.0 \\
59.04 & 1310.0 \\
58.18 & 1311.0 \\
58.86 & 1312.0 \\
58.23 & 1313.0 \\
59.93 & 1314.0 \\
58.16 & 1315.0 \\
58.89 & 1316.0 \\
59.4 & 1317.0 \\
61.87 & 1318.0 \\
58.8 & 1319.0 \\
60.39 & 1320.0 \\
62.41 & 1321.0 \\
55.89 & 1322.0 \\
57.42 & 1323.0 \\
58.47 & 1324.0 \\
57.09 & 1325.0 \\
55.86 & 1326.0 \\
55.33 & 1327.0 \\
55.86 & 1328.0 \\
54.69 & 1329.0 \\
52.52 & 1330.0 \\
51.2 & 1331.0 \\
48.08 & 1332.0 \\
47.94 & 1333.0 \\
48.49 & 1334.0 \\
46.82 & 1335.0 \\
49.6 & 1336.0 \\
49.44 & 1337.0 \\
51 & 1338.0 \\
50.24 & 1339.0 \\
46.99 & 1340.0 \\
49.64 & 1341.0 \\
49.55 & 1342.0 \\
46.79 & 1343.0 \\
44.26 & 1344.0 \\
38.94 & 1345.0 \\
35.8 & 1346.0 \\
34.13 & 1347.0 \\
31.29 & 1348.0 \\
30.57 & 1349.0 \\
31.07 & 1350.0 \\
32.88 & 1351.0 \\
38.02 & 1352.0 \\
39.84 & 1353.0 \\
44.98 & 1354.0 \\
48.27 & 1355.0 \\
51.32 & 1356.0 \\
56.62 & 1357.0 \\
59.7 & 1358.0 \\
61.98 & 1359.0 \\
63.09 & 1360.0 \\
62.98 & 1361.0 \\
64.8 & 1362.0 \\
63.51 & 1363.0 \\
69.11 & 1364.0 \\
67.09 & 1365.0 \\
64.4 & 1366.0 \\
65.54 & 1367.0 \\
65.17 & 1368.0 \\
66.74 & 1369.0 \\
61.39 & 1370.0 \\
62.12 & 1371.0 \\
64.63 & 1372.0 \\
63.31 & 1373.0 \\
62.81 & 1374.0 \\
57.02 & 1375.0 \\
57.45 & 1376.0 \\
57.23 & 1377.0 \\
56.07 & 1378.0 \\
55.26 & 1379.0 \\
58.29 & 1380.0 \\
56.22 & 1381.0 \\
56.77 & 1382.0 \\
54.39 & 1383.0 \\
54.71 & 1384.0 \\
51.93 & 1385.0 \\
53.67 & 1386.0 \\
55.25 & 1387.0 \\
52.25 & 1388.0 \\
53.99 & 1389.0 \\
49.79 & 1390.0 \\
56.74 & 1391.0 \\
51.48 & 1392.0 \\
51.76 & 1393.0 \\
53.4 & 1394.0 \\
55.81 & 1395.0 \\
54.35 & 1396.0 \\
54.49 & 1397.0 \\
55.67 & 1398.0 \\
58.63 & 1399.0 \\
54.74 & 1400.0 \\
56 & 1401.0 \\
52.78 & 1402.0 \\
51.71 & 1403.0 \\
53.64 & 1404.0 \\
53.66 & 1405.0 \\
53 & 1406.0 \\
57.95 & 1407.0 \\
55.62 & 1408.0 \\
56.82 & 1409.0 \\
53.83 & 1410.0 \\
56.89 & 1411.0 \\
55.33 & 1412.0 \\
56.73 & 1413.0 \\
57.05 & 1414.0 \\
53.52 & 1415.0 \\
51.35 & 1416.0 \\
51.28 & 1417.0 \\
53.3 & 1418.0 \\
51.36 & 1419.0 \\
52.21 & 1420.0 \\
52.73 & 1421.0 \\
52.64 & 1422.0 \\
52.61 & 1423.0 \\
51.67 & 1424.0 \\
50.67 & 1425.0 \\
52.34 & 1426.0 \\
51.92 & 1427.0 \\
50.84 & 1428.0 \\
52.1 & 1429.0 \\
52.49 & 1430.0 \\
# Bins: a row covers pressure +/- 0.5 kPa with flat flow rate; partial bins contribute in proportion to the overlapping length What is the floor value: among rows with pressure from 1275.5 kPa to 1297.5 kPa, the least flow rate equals 61.03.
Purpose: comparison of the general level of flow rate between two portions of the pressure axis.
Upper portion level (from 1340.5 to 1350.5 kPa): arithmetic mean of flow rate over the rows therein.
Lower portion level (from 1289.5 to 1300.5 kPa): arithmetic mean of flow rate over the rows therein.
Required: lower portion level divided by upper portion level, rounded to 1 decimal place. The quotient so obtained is 1.6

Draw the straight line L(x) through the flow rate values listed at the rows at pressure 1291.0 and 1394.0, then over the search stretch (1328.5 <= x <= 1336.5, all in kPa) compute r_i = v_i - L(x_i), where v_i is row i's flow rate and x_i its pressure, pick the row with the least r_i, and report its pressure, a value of 1335.0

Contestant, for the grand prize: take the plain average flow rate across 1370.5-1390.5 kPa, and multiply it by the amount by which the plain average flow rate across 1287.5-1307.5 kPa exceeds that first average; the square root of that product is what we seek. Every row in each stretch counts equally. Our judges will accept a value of 15.4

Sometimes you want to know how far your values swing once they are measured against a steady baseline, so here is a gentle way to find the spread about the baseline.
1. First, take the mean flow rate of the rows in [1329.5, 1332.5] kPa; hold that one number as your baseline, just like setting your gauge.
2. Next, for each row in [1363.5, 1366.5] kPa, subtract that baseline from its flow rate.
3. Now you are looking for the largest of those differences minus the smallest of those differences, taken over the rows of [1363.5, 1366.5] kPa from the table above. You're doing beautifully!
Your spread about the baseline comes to 4.7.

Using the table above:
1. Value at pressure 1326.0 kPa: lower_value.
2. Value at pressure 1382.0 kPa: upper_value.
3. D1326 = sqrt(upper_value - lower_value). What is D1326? 1.0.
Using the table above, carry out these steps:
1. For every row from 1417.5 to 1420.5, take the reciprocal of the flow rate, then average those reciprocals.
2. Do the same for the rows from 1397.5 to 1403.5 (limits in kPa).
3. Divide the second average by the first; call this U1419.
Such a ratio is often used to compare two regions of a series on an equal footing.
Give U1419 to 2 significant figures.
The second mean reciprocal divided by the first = 0.95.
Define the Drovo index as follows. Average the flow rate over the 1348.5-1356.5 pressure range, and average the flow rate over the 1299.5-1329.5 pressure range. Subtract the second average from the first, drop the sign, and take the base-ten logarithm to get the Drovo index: 1.3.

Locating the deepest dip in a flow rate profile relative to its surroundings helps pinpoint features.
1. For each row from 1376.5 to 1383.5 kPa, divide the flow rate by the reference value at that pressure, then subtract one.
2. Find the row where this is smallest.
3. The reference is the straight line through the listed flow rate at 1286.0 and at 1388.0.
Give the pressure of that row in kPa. 1383.0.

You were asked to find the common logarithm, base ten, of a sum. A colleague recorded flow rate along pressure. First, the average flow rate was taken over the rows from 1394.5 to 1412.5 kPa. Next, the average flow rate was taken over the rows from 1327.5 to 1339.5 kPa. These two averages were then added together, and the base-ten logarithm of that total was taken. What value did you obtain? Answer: 2.023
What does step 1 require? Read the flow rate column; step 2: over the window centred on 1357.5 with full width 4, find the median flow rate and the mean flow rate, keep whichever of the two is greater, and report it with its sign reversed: -58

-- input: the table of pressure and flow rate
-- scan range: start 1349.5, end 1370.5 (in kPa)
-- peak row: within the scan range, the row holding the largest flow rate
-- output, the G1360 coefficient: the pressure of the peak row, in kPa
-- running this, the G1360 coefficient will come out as 1364.0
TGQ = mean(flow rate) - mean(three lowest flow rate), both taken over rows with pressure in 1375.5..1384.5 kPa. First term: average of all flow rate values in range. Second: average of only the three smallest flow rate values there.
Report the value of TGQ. 1.5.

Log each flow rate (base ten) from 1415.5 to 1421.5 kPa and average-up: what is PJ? 1.72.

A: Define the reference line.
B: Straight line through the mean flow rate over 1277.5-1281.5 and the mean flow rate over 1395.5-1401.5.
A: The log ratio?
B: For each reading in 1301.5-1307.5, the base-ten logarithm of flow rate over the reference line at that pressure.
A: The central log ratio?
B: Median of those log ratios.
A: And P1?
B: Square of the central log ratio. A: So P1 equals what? 0.0029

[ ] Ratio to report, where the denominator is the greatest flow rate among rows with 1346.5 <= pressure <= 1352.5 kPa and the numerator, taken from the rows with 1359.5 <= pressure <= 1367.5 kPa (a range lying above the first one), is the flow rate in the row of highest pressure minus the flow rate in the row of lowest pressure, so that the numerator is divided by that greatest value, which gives 0.064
